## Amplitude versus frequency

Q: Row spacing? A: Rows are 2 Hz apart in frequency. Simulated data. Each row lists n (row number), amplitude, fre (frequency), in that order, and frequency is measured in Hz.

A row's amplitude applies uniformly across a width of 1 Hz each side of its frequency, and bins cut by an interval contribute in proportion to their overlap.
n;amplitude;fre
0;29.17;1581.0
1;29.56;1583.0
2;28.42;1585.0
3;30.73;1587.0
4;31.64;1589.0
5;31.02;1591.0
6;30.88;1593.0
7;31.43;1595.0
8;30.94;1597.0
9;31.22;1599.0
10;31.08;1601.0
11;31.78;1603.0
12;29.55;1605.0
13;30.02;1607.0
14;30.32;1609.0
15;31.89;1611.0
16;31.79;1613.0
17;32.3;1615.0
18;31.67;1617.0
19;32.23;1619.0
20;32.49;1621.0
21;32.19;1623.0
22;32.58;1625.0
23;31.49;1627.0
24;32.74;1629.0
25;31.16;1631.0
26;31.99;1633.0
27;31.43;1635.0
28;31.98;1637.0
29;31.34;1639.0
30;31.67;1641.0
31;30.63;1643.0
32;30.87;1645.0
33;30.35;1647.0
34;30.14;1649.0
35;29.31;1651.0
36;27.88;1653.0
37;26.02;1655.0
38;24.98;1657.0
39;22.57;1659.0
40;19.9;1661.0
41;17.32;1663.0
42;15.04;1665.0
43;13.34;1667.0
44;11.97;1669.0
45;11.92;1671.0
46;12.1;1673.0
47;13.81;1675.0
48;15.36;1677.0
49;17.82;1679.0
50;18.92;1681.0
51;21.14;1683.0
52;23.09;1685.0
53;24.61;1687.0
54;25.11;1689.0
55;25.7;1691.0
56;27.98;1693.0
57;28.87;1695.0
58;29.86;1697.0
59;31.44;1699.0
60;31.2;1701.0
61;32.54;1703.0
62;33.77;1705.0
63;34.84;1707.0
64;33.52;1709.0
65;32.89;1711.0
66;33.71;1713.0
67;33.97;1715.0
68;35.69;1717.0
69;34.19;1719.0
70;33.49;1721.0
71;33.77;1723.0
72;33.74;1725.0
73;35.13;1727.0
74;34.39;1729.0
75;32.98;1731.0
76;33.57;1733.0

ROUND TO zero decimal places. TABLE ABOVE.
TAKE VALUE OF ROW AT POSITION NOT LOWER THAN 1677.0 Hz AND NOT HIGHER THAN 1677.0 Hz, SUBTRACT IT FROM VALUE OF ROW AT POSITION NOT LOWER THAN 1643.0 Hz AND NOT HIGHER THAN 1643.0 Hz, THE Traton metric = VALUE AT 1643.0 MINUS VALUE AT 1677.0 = 15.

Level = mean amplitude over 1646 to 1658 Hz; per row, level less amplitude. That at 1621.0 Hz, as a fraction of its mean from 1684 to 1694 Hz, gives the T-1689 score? -1.6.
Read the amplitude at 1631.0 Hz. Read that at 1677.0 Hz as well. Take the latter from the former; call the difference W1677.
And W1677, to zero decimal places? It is 16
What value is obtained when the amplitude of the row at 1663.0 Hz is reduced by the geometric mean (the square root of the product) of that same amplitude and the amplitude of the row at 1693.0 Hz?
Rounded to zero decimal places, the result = -5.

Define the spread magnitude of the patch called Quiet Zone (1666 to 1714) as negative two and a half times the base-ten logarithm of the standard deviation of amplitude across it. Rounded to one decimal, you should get -2.3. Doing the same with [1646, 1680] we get -2.1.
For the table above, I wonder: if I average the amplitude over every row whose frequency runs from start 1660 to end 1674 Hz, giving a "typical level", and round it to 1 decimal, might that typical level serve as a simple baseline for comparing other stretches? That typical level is 14.5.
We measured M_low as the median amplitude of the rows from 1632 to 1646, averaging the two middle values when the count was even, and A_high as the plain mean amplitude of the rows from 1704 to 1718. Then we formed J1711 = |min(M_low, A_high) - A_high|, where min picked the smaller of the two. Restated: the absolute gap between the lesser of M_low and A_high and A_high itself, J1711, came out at 2.6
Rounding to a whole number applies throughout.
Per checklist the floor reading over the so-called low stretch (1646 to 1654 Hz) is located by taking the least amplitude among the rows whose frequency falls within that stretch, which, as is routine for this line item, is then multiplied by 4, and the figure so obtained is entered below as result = 112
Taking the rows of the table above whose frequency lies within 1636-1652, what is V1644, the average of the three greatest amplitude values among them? 31.7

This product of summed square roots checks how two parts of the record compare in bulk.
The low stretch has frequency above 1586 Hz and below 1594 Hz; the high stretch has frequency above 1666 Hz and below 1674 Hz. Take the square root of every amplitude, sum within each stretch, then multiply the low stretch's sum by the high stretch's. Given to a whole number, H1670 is 313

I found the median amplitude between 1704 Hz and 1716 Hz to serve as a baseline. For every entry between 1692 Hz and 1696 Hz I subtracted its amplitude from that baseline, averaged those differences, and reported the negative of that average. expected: -5.3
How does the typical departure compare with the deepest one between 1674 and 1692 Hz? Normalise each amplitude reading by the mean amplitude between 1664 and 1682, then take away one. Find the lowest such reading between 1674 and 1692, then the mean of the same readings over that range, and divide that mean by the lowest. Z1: -9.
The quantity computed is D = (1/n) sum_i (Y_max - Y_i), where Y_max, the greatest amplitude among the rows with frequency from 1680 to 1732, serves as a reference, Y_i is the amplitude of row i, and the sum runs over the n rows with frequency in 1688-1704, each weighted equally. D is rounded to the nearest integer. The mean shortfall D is 7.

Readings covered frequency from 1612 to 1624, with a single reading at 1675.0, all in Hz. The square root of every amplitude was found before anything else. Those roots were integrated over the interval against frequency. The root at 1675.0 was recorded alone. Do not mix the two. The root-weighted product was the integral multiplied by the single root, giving 253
